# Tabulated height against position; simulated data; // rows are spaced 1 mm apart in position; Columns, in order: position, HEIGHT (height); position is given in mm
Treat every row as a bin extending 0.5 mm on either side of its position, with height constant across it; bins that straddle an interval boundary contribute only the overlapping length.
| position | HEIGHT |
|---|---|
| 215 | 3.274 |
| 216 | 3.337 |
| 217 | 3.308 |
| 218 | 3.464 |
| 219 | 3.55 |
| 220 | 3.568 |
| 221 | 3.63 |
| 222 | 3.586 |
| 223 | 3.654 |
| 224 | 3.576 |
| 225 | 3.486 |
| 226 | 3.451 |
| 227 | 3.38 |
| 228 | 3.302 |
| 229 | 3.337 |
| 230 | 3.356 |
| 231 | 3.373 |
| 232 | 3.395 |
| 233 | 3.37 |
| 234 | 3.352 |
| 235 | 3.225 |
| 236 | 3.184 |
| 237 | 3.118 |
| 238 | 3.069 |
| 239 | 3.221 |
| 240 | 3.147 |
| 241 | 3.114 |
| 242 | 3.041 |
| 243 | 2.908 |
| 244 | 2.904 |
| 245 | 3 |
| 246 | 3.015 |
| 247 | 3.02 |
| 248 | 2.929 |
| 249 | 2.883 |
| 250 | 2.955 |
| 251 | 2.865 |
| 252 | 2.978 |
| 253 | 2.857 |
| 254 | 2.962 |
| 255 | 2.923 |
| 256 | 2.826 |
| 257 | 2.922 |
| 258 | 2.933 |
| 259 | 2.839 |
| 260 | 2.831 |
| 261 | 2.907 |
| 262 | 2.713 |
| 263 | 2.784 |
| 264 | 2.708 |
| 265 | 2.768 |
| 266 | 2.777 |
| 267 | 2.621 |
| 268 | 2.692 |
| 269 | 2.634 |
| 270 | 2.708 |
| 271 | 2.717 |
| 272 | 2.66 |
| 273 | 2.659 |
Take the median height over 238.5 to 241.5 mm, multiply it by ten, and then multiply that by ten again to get 315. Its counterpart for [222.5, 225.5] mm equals 358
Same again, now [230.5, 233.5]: 337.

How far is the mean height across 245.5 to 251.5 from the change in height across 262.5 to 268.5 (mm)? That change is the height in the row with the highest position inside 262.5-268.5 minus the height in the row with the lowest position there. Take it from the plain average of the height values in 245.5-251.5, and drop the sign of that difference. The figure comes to 3.04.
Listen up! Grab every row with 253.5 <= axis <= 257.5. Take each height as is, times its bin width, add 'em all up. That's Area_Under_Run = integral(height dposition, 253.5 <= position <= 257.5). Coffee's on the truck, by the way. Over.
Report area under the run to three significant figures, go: 11.6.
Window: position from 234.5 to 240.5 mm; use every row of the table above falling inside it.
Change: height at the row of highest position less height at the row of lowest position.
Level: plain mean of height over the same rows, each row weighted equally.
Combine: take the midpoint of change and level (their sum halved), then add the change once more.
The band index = 1.5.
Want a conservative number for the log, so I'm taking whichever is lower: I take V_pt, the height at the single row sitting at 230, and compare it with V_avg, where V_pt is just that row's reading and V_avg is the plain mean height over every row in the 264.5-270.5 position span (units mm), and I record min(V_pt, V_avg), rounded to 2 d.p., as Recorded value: 2.70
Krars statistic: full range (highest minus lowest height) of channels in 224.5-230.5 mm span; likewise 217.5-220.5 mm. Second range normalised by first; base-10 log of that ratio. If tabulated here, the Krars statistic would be -0.25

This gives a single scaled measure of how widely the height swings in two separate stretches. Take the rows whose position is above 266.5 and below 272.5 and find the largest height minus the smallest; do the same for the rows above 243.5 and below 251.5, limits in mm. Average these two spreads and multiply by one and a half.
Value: 0.19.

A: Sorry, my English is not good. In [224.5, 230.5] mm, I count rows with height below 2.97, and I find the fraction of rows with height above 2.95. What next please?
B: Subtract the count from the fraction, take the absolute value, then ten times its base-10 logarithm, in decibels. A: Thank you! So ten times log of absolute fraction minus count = 0.0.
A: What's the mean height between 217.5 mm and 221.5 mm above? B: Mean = 3.55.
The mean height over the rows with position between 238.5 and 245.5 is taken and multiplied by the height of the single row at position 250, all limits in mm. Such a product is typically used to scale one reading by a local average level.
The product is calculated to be 9.0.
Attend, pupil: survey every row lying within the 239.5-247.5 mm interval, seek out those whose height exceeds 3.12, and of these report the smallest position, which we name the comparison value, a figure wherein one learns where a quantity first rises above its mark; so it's 240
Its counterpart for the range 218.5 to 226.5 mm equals 219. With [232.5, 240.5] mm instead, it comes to 233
